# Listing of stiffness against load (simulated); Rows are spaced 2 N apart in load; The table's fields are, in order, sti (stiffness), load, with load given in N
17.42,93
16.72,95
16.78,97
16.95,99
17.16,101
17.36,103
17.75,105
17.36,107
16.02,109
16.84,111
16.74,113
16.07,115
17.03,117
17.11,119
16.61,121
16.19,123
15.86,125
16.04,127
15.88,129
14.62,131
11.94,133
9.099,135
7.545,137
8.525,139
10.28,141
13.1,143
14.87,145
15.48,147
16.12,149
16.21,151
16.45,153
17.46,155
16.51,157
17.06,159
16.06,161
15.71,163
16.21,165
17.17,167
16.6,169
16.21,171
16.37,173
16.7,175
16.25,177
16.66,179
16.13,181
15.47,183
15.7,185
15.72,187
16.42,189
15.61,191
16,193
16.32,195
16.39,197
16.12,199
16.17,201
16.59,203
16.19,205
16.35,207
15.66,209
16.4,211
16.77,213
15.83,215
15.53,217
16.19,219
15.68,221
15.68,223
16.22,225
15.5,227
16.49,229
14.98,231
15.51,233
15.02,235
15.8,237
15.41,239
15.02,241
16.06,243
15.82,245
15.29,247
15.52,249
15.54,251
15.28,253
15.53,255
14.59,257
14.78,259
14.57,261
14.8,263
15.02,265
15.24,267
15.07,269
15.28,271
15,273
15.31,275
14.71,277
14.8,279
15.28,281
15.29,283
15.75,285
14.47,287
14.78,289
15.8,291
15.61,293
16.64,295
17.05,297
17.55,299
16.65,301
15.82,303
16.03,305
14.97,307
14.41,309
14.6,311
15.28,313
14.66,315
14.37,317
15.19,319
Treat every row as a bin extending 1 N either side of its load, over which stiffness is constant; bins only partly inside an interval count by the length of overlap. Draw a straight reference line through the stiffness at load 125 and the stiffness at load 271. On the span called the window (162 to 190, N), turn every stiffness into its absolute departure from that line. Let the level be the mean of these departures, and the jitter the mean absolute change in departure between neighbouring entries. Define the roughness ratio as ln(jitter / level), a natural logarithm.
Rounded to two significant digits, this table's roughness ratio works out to -0.36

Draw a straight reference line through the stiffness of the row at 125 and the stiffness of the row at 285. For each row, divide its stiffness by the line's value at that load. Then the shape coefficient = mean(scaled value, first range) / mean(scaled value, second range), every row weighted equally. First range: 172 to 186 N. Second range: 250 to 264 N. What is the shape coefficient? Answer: 1.074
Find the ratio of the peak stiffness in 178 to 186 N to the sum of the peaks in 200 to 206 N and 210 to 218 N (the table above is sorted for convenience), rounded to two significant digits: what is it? 0.50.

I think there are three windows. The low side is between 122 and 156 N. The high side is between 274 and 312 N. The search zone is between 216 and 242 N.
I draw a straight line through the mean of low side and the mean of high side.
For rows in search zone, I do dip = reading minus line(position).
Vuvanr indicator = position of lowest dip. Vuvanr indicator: 241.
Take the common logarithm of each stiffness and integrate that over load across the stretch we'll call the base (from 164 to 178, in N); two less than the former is 15.0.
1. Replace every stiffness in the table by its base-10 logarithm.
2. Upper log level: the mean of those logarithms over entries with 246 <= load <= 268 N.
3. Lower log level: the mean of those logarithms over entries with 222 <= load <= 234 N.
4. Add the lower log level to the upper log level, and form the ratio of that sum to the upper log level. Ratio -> 2.01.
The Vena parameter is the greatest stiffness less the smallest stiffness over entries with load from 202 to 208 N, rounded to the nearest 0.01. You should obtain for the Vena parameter 0.40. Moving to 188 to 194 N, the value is 0.81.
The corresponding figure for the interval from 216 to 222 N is 0.66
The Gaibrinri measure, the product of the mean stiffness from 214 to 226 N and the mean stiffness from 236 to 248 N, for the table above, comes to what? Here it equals 247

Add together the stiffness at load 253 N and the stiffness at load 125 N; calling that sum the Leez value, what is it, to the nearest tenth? 31.1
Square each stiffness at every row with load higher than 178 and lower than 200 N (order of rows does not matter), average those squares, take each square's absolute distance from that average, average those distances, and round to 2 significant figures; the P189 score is 10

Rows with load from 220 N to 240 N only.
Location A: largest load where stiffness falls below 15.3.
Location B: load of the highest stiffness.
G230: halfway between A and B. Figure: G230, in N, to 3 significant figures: 232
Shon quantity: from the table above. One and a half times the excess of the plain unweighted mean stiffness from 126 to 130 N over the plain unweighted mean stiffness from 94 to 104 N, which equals -1.6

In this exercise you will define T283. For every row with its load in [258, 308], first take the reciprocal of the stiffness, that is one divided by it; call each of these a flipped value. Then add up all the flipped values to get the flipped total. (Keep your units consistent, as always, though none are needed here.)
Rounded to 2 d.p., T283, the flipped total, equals 1.62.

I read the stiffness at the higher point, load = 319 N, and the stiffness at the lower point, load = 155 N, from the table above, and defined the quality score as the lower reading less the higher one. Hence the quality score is 2.3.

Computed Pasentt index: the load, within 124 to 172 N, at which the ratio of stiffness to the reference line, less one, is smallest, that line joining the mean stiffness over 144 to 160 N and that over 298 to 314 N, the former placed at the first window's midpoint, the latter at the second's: 137 N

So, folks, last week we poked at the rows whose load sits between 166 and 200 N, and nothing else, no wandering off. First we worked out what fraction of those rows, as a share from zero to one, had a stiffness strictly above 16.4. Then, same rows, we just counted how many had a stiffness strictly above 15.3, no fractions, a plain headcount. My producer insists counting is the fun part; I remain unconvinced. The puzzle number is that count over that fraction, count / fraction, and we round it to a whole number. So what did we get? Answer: 58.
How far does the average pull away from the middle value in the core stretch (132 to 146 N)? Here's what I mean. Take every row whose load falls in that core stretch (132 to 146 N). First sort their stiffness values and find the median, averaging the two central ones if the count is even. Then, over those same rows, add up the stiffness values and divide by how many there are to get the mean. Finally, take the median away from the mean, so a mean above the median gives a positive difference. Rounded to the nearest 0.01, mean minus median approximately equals 0.49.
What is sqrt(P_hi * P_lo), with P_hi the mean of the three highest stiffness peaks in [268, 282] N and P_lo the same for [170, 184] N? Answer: 15.9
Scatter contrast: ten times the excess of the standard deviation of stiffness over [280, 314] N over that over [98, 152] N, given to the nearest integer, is -20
